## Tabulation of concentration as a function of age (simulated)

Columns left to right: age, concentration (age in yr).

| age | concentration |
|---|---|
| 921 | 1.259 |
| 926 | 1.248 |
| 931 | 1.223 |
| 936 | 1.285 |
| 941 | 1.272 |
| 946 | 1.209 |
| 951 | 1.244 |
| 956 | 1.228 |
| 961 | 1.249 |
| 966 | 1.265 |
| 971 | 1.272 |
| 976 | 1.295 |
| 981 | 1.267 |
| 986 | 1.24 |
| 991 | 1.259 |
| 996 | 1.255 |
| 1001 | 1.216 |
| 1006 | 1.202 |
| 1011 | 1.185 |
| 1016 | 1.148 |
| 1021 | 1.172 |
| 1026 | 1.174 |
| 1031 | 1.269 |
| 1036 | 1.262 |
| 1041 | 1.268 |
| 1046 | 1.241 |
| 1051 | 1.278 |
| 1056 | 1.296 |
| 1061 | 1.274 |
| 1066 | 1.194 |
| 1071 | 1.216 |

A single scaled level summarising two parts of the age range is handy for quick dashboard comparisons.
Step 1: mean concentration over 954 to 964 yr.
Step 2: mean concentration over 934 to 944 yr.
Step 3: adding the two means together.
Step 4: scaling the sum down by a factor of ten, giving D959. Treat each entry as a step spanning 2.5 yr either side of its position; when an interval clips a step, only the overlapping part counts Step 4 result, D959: 0.252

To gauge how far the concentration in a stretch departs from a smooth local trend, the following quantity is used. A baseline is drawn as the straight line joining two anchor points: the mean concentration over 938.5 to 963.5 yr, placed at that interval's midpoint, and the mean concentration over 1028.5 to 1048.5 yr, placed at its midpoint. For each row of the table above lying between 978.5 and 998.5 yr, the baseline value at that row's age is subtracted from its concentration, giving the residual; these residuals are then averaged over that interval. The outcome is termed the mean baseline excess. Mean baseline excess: 0.01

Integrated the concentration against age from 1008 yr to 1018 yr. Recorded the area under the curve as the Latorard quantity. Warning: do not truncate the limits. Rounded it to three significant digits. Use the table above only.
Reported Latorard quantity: 11.7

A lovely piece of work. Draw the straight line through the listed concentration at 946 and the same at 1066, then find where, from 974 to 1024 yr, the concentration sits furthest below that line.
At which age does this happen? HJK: 1016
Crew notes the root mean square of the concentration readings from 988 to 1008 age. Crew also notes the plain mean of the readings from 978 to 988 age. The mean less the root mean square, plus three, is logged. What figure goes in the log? 3.02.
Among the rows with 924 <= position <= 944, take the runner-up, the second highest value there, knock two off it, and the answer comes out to -0.728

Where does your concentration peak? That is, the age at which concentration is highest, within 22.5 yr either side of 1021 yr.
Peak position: 1031 yr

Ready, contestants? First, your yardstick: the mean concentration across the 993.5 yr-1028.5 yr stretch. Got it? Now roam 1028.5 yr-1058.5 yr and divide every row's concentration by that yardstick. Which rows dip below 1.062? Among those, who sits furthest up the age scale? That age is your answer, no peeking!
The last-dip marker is 1046 yr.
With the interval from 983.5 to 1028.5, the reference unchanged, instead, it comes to 1026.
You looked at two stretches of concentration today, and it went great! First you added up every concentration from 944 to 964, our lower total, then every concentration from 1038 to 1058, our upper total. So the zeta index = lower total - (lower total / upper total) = 3.96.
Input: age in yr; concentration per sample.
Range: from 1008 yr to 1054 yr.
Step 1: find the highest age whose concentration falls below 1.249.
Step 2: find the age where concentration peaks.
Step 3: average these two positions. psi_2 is 1048.5 yr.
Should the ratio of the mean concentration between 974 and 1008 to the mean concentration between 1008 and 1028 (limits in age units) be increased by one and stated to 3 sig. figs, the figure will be 2.07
